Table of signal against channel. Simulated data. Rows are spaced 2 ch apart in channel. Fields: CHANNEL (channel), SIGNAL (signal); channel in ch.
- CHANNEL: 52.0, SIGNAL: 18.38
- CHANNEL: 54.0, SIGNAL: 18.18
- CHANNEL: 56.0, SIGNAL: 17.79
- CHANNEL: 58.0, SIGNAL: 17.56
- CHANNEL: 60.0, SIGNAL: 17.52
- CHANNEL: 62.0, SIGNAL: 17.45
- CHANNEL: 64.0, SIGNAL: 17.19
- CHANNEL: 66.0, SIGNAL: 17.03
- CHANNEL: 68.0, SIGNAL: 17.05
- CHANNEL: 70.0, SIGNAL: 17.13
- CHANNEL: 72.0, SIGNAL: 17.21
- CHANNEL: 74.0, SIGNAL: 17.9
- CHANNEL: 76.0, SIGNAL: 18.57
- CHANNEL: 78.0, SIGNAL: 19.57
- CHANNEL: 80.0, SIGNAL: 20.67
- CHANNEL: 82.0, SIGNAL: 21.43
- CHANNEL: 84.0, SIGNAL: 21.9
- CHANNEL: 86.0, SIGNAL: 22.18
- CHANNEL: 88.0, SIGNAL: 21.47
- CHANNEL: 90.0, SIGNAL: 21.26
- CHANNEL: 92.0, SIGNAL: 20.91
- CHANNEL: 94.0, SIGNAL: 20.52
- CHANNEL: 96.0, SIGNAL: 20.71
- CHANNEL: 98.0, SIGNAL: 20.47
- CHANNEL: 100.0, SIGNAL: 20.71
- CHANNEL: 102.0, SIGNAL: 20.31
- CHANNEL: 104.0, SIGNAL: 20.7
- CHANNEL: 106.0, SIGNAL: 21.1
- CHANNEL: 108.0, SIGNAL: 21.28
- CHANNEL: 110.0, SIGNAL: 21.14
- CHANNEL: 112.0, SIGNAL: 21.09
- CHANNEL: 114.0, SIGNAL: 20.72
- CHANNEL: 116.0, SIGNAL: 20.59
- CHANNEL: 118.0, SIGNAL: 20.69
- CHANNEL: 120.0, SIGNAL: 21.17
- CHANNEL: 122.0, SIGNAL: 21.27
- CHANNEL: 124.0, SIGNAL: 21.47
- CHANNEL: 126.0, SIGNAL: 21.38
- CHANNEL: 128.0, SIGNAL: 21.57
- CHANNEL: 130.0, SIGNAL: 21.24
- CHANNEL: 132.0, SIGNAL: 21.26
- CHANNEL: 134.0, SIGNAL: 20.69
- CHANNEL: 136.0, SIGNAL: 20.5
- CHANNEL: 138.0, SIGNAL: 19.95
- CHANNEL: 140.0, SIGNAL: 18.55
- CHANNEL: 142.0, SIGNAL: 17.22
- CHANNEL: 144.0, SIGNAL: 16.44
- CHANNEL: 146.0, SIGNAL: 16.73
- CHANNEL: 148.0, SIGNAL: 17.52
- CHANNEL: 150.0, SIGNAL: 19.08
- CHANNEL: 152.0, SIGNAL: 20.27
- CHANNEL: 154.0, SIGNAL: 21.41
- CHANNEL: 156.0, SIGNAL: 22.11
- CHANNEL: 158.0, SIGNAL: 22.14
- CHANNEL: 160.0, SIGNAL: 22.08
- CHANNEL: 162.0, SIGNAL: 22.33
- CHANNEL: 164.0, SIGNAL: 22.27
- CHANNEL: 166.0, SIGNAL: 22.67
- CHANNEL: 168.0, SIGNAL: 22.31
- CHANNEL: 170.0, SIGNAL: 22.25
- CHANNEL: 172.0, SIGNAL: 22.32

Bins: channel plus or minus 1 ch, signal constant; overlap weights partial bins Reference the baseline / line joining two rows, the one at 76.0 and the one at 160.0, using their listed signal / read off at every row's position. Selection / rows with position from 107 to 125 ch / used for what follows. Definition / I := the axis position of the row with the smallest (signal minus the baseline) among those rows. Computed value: 116.0 ch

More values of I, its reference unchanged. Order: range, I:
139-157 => 144.0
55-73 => 72.0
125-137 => 136.0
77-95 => 78.0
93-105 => 102.0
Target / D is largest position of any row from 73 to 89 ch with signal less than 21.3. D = 80.0 ch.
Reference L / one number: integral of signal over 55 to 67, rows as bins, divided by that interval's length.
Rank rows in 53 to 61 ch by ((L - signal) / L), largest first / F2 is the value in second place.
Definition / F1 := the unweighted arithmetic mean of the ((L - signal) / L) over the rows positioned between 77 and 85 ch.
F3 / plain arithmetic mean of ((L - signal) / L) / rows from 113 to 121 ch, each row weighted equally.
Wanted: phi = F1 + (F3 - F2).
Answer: -0.4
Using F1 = -0.20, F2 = -0.008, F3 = -0.193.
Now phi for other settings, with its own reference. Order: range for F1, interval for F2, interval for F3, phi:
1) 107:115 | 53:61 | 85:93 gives -0.4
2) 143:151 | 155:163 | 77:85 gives 0.1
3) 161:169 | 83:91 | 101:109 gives -0.2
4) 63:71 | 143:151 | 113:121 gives -0.2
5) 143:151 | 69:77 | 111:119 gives -0.2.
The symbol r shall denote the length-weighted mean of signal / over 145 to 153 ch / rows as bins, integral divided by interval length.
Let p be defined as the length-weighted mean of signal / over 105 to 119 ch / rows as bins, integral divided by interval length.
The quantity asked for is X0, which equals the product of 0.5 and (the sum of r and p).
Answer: 19.7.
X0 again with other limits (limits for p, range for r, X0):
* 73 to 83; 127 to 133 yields 20.5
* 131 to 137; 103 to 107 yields 20.9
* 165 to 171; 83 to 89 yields 22.1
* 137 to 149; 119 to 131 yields 19.5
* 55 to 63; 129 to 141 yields 19.0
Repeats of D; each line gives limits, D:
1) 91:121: 120.0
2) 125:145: 144.0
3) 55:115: 114.0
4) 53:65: 64.0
